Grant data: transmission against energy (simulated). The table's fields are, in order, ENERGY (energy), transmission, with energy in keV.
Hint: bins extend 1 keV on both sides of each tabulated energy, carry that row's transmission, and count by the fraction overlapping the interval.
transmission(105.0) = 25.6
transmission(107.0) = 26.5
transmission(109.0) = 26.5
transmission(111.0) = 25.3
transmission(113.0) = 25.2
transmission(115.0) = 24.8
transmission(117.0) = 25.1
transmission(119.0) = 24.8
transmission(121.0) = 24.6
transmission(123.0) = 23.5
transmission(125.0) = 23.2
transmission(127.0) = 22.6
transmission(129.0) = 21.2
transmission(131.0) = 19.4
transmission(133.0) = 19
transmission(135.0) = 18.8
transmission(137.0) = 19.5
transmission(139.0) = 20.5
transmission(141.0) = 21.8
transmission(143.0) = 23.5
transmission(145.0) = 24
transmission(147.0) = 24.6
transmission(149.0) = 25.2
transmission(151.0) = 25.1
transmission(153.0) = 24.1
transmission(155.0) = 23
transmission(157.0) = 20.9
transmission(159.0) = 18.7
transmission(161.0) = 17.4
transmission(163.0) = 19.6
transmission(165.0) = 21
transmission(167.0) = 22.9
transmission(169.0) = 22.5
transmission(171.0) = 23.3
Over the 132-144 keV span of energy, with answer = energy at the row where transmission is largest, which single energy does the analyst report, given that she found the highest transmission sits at 143.0 keV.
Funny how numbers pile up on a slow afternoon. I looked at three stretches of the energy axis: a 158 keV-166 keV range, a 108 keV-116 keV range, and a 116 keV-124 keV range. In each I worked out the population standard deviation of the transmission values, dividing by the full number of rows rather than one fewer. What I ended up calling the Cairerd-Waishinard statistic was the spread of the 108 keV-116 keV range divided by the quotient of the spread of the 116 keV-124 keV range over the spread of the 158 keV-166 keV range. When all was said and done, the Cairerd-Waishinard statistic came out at 1.4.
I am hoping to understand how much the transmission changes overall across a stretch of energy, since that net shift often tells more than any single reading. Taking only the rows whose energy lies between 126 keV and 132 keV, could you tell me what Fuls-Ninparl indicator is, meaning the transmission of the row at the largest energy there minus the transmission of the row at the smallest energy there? -3.2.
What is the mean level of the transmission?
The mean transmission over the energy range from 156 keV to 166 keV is 19.5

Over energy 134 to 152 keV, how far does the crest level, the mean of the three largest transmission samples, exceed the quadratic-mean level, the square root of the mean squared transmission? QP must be 2.3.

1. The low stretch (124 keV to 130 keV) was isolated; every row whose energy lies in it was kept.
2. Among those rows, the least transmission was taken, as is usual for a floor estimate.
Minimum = 21.2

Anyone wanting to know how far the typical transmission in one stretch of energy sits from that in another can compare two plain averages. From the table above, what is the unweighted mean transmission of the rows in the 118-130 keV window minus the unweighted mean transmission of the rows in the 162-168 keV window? 2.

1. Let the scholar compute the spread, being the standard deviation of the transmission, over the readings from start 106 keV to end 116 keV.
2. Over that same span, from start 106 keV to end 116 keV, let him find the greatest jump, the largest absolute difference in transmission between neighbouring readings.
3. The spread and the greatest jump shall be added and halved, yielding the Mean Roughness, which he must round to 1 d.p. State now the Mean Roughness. 1.0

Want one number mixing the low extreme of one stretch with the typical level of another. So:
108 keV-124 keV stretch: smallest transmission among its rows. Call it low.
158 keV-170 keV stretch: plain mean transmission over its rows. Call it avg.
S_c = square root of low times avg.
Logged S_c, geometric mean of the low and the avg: 22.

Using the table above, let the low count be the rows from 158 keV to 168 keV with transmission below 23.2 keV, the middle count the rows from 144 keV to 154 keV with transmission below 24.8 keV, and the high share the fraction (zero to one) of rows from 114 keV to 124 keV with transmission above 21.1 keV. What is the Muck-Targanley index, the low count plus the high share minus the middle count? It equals 3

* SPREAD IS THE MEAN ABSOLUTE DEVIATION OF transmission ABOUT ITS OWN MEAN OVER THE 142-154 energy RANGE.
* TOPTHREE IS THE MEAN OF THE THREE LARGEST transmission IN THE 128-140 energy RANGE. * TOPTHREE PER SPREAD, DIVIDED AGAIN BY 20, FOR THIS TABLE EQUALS 1.9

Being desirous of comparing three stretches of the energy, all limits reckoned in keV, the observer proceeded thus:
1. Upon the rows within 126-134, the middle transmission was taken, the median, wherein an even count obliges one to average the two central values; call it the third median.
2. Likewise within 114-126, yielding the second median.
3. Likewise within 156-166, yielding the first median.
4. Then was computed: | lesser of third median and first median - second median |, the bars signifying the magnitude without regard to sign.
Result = 5.1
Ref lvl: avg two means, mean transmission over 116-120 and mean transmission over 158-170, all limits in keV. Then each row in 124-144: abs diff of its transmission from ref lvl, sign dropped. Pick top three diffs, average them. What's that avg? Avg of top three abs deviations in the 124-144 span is 3.6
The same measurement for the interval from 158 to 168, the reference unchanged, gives 4.1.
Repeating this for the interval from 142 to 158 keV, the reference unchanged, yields 2.3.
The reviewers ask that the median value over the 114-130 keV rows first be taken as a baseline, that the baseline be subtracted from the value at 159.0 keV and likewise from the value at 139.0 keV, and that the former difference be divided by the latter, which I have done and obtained 1.5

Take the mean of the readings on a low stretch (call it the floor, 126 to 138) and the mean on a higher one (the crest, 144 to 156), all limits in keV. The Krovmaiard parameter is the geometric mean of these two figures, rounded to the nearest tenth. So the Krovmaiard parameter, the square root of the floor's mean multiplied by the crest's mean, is 22.1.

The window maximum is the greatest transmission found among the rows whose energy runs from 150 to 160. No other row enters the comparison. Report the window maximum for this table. 25.1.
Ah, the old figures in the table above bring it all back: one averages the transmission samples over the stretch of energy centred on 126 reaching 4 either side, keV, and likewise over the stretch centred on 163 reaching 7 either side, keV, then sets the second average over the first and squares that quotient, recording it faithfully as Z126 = 0.82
